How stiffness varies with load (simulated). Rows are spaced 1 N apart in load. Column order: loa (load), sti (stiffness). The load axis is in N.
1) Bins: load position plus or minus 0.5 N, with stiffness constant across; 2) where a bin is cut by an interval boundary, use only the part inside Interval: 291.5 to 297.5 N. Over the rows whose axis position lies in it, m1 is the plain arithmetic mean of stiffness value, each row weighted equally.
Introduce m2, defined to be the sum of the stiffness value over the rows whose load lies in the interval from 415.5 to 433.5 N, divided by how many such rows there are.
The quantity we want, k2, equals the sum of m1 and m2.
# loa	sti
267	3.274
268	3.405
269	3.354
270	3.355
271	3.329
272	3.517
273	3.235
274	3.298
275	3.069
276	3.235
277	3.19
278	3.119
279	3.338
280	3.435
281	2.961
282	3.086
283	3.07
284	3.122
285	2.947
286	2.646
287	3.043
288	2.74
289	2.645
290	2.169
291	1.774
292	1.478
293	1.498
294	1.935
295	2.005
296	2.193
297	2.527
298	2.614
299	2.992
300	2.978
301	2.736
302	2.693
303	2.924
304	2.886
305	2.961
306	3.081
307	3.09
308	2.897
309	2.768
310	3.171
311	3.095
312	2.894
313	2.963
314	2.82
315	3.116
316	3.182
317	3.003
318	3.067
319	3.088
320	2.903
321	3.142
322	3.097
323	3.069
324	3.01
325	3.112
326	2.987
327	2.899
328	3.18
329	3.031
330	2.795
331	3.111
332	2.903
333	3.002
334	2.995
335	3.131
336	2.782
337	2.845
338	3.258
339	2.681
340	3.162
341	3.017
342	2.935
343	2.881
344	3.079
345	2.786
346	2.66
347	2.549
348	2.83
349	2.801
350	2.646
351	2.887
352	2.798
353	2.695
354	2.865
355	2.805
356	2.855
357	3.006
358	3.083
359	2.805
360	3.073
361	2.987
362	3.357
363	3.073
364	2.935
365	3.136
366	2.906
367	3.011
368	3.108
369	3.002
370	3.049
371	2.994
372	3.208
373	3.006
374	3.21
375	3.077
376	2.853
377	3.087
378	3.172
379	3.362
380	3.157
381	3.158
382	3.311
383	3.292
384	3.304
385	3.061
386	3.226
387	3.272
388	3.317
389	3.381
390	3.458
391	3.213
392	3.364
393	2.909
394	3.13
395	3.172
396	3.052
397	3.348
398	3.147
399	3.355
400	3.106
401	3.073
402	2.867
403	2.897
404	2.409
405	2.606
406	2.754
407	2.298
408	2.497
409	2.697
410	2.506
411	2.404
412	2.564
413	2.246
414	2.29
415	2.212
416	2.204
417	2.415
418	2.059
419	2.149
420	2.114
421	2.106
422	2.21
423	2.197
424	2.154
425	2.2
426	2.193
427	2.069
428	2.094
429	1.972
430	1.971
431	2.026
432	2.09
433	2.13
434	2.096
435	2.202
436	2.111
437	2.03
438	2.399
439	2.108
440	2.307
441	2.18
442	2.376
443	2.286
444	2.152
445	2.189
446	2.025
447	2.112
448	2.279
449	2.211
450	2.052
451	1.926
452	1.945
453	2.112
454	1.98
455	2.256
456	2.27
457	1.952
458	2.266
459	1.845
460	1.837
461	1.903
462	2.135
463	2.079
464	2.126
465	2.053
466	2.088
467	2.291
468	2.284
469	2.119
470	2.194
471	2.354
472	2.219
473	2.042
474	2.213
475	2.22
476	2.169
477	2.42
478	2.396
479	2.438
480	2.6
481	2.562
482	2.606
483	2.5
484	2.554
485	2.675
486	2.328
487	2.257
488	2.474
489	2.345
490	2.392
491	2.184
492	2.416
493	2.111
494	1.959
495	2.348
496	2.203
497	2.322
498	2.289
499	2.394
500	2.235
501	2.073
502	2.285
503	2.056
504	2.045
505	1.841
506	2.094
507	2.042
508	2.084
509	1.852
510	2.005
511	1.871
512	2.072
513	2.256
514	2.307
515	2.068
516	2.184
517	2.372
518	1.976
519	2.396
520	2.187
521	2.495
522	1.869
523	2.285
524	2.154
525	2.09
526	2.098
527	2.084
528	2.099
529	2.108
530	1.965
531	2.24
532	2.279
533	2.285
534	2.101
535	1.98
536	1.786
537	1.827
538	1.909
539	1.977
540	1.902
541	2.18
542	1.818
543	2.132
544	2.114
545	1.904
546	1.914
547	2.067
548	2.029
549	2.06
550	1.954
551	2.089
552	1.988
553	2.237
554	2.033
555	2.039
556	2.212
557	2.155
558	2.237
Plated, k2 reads 4.1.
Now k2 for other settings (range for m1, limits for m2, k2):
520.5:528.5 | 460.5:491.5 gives 4.4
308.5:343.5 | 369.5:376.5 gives 6.1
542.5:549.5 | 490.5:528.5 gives 4.2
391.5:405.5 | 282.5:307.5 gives 5.6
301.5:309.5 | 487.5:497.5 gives 5.2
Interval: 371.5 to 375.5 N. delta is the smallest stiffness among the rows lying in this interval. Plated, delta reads 3.006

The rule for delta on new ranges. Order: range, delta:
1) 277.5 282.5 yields 2.961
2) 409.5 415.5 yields 2.212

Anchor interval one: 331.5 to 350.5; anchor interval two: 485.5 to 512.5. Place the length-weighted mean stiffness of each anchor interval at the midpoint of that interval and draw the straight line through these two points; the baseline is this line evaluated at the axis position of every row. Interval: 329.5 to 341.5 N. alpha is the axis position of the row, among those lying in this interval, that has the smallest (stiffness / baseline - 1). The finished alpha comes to 339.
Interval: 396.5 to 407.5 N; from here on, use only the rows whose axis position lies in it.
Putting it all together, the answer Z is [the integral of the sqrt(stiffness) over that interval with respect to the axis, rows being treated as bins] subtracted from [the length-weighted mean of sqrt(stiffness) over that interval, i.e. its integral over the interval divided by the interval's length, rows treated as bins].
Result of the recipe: -17.0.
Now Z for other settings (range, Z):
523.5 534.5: -14.6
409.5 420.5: -15.1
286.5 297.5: -14.7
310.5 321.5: -17.4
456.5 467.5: -14.3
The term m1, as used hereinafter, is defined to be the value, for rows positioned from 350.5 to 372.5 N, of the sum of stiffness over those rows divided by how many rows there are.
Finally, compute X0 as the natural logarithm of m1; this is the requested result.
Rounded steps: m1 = 2.98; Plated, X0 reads 1.09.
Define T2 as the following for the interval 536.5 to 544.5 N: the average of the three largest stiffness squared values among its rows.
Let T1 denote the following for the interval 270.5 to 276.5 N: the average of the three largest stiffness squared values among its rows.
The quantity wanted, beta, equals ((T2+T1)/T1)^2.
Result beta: 2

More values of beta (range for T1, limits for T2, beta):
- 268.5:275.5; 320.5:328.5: 3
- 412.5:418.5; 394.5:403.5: 9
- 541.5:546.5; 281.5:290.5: 11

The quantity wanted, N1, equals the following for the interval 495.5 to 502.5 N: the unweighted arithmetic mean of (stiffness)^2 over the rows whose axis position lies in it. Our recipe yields 5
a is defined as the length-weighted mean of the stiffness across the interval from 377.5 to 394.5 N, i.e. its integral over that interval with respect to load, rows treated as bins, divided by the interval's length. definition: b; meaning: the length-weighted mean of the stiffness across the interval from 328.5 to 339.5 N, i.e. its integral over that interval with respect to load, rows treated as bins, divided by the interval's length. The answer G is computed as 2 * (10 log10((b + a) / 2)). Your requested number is 9.8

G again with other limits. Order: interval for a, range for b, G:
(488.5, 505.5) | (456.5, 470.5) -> 6.6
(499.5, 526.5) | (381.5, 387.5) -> 8.6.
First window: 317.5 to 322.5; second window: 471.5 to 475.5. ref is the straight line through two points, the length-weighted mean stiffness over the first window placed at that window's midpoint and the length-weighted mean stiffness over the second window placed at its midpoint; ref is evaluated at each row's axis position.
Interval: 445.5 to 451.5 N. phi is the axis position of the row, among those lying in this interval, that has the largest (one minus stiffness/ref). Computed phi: 451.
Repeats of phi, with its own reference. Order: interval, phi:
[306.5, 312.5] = 309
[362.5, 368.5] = 366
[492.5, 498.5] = 494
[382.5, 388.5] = 385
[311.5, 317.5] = 314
